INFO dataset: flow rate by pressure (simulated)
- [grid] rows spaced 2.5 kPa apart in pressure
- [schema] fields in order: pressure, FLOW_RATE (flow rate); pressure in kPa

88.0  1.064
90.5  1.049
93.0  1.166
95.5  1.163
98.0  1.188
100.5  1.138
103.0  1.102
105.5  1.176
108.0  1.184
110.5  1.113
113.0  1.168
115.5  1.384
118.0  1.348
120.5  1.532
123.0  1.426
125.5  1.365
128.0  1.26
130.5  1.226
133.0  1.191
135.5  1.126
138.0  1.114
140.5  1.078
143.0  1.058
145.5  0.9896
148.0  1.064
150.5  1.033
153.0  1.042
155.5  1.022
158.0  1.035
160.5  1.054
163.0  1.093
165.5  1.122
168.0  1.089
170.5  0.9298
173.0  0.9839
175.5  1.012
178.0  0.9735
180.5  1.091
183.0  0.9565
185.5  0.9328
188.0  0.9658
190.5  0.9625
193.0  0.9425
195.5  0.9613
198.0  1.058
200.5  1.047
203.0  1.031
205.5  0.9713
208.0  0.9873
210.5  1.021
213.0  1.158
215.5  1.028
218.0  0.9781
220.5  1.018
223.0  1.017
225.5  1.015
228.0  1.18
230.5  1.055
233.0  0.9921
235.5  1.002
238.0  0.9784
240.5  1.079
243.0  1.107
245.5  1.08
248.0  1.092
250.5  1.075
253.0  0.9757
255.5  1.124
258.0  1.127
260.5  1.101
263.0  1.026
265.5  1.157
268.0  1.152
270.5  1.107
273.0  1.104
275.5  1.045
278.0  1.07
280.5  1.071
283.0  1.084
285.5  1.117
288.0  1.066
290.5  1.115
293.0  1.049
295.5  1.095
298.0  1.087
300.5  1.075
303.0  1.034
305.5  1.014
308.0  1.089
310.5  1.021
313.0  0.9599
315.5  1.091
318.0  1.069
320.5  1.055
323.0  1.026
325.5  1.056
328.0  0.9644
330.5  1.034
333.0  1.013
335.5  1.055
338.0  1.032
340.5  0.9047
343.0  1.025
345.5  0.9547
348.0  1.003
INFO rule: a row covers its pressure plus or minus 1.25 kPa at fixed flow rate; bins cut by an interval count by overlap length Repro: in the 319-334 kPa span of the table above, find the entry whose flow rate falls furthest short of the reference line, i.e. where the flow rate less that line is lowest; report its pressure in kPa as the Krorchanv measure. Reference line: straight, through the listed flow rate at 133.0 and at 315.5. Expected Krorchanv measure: 328.0 kPa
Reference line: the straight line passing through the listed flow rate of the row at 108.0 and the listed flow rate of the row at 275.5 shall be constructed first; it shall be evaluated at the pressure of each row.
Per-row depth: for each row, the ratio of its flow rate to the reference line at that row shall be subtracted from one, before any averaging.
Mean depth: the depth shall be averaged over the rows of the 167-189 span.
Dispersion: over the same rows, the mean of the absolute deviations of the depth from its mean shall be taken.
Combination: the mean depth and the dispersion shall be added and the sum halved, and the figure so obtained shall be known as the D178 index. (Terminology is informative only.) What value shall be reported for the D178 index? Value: 0.080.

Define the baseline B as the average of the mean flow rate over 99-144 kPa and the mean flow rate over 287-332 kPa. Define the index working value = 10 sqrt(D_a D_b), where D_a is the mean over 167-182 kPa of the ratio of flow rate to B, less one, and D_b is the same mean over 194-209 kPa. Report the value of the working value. 1.1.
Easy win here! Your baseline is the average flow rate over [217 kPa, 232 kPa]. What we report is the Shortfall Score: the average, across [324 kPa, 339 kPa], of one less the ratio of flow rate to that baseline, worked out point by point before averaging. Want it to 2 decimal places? 0.02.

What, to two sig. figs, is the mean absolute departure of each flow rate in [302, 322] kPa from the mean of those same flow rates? 0.034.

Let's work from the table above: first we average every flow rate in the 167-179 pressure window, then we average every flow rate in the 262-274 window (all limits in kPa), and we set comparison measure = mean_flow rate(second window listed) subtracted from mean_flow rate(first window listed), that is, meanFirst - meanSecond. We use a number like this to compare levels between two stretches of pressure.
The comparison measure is -0.11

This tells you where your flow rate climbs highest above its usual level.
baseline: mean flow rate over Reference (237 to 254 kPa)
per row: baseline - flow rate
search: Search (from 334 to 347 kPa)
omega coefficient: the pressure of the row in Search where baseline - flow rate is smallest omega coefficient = 335.5 kPa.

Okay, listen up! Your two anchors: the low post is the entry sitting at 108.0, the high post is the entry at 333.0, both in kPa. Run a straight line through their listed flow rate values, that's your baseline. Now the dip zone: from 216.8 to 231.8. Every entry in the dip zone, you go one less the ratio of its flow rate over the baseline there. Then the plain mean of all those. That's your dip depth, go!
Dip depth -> 0.05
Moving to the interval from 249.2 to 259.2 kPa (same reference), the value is 0.00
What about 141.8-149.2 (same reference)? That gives 0.10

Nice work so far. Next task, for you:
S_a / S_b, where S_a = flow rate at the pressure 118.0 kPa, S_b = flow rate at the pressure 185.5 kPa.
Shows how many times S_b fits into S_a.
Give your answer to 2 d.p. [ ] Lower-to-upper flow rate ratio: 1.45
